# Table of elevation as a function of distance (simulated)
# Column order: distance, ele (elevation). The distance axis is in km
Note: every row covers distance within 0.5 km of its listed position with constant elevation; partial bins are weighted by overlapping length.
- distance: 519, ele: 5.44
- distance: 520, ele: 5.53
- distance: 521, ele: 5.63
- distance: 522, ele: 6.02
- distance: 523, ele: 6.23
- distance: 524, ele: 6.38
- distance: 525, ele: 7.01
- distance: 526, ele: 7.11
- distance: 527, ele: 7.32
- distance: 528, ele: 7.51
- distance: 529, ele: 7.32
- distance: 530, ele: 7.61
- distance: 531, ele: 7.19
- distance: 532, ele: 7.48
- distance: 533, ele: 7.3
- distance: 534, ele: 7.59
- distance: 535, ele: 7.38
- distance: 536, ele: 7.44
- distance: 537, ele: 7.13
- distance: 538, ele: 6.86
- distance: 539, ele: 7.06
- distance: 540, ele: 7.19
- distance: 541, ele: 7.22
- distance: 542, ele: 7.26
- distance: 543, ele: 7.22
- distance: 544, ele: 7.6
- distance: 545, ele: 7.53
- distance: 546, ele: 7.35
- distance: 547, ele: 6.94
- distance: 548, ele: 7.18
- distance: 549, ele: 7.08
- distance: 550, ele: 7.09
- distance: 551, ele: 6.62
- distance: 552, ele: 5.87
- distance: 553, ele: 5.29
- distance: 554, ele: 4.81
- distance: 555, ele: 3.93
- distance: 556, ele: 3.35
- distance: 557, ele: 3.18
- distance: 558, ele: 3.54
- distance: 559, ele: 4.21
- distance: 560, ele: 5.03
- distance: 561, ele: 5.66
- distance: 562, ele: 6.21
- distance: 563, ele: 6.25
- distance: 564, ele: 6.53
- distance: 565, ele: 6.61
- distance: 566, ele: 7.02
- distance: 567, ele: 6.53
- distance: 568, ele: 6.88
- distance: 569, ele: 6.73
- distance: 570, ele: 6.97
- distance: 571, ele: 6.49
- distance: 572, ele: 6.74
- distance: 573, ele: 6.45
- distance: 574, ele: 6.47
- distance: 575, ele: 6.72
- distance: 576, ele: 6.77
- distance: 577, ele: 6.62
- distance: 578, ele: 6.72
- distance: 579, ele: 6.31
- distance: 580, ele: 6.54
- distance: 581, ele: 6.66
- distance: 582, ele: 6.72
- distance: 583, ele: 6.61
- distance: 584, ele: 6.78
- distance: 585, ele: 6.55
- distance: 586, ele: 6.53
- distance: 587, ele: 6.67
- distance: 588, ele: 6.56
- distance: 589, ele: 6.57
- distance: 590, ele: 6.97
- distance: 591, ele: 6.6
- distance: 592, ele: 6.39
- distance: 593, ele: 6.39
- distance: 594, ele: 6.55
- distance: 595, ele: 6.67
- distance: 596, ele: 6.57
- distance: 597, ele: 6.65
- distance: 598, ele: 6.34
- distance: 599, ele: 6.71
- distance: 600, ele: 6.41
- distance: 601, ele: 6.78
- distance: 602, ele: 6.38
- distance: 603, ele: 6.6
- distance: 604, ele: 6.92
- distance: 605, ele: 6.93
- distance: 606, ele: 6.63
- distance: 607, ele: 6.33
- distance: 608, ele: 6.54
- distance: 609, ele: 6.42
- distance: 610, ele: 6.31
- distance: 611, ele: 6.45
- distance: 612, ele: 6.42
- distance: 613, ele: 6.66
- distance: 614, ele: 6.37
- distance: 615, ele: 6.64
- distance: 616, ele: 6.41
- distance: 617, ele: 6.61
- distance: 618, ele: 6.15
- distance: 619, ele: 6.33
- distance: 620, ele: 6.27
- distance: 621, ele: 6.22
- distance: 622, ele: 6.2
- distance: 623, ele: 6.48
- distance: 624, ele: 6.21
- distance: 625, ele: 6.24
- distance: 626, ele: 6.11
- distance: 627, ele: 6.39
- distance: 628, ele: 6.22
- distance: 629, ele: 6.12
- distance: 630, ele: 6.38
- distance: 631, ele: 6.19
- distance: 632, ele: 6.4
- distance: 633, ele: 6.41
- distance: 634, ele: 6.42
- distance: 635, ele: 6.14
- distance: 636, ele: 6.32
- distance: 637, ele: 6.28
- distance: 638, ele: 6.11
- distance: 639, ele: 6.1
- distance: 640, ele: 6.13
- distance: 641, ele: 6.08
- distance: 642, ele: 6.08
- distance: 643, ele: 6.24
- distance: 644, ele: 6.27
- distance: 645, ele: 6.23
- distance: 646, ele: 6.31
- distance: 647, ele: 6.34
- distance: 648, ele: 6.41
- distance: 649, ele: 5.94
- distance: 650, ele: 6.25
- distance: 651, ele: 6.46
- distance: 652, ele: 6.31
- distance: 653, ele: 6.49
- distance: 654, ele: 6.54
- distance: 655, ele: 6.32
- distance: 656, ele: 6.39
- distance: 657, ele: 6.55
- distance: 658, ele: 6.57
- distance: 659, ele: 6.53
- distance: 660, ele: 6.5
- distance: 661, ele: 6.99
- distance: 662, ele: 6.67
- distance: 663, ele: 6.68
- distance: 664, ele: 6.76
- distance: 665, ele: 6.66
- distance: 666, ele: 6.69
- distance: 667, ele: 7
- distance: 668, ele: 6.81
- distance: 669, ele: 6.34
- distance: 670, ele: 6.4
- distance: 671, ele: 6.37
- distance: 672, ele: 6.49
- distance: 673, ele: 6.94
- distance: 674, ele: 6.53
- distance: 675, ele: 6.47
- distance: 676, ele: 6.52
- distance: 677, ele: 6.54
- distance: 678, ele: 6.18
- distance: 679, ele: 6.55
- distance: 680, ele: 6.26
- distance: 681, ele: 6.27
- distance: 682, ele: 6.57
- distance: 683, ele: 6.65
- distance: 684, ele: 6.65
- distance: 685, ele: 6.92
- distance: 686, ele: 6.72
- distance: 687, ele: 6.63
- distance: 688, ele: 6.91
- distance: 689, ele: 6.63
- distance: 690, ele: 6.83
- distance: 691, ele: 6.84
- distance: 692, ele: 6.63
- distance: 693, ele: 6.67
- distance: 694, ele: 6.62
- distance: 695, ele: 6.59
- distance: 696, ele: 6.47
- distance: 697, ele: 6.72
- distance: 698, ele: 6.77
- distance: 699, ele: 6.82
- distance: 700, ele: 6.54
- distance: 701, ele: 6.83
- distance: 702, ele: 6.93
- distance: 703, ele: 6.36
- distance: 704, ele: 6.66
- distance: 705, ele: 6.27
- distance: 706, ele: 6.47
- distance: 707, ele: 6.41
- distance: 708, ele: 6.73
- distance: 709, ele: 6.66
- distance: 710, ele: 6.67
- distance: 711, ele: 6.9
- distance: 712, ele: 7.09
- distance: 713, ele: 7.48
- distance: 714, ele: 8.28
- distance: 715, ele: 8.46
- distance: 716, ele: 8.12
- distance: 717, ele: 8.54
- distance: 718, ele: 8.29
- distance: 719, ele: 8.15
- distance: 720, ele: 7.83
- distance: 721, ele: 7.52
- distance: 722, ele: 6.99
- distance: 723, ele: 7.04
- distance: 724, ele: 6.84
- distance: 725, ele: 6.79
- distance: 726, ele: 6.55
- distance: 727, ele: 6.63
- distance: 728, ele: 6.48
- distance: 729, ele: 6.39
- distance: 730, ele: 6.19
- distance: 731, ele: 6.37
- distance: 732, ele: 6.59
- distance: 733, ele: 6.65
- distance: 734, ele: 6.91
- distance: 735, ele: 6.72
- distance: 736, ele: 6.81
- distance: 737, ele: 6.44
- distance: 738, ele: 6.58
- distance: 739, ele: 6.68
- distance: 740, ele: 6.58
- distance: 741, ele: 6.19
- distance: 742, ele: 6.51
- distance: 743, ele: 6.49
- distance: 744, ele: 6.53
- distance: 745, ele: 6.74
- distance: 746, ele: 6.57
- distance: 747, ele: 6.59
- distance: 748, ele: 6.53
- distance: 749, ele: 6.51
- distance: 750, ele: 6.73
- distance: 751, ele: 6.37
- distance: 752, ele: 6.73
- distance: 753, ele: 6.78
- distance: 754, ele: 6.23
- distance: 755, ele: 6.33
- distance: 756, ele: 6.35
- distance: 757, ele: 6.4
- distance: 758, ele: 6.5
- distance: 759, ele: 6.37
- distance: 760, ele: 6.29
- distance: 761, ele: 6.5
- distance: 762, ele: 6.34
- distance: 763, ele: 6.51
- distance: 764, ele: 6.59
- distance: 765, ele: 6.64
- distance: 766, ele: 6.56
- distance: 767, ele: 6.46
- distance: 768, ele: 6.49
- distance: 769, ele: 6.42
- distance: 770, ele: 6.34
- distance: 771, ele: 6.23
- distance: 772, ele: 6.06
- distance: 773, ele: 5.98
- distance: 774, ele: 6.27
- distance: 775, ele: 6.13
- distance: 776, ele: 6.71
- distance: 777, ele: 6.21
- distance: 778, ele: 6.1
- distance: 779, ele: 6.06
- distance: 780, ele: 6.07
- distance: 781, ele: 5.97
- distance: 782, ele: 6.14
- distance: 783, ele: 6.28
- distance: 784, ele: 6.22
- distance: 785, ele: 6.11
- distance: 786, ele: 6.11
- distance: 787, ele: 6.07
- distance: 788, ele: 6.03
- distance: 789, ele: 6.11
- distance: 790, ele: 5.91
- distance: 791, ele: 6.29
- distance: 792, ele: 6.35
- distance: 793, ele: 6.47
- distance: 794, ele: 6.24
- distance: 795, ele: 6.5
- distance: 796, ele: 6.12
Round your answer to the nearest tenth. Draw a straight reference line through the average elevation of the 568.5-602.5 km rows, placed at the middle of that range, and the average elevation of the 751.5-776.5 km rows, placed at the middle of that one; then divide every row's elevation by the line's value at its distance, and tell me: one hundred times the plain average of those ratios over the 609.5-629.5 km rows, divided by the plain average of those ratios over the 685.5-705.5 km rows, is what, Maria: 93.8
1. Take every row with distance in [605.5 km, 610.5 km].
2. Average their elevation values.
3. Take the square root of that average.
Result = 2.54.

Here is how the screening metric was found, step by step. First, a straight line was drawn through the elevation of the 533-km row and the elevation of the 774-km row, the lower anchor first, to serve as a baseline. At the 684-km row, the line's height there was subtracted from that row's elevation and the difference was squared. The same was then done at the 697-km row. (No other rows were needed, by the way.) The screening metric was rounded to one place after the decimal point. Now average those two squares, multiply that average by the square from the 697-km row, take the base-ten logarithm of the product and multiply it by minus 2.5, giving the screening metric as 9.9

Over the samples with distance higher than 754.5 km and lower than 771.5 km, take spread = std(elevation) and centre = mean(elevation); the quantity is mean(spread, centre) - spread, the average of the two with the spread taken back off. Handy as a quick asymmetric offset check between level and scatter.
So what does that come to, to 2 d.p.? 3.16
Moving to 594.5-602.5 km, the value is 3.20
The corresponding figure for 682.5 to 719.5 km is 3.17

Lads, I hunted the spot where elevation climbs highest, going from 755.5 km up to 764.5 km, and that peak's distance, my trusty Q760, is 764 km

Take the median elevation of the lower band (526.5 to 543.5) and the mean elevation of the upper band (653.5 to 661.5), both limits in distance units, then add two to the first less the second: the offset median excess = 2.75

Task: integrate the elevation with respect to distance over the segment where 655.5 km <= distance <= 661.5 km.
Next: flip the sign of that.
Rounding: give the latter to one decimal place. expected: -39.5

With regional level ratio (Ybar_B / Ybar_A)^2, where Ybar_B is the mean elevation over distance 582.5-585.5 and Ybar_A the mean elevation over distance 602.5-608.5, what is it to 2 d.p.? 1.00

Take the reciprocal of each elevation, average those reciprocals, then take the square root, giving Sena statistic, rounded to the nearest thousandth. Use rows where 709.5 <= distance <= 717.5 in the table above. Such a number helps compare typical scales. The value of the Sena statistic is 0.362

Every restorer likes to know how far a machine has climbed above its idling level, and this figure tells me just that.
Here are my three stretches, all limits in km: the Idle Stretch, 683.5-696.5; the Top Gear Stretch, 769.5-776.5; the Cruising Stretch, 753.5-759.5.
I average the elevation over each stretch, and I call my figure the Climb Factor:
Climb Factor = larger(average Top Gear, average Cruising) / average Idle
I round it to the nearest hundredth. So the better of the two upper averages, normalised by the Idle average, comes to 0.95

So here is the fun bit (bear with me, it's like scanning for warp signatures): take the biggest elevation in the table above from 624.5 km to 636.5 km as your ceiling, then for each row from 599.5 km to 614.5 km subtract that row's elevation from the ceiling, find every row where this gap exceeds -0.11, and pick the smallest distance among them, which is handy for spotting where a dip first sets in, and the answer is 600 km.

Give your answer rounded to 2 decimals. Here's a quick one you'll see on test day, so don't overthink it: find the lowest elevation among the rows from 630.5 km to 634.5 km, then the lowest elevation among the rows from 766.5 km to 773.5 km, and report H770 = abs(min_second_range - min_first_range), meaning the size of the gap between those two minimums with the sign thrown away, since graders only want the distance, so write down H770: 0.21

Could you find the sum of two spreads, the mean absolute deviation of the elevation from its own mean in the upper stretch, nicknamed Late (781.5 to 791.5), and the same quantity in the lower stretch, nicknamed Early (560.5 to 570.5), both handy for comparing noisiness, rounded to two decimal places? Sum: 0.39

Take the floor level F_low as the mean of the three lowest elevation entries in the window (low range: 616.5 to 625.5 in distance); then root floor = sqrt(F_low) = 2.49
